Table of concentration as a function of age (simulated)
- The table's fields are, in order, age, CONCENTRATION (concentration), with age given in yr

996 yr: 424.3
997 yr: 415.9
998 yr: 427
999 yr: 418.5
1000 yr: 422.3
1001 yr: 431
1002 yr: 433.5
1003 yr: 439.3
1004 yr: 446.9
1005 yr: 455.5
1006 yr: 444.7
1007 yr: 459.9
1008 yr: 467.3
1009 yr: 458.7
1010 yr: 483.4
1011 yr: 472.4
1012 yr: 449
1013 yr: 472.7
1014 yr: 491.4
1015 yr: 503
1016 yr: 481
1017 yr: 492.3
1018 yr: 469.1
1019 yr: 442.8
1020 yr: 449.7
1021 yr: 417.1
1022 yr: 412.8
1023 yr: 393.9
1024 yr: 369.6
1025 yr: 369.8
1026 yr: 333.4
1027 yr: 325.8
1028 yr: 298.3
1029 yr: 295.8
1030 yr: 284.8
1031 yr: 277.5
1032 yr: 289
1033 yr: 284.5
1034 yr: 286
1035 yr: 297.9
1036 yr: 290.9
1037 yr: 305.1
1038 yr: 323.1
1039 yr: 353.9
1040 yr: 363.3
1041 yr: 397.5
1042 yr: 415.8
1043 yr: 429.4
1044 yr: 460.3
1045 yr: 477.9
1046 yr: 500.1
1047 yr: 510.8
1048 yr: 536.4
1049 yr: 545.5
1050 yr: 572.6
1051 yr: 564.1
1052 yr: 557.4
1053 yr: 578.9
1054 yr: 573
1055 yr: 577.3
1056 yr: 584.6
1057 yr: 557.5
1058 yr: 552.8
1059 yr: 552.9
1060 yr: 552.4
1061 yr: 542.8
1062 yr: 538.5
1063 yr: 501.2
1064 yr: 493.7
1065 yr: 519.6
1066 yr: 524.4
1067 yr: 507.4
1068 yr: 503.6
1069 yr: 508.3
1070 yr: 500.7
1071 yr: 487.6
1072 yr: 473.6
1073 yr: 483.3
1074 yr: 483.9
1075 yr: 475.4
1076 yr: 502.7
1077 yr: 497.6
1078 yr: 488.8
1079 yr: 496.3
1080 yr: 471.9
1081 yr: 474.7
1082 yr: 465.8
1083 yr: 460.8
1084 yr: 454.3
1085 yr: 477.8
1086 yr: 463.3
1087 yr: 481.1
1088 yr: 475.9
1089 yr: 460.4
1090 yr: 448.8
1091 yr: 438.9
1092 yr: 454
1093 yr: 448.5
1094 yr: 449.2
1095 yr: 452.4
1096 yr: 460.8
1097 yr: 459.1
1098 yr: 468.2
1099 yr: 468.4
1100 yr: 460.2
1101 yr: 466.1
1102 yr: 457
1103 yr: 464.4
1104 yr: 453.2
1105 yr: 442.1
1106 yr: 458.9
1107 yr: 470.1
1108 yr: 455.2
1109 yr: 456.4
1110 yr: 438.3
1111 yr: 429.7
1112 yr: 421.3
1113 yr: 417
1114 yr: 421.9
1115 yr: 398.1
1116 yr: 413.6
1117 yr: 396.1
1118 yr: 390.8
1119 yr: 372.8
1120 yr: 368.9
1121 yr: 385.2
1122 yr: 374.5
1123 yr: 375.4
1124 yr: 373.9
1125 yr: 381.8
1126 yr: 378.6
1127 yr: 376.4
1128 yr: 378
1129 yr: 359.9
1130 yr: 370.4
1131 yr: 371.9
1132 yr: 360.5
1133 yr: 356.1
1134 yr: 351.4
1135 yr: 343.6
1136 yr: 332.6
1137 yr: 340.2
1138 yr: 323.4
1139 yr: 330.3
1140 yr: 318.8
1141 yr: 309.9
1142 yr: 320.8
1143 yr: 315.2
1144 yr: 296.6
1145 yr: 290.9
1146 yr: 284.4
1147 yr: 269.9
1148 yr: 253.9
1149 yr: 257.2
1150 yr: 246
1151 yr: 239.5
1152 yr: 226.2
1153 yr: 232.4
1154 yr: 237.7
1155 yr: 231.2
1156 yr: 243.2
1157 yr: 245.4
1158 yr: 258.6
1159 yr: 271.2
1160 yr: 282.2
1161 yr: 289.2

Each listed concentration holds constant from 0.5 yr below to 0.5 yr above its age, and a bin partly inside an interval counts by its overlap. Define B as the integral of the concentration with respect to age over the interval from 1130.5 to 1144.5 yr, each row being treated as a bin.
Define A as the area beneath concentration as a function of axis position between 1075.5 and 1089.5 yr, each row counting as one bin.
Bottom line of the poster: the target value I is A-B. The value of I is 2000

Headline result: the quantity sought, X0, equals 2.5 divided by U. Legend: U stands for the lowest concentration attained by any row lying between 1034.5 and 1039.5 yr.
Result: 0.0086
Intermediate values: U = 290.9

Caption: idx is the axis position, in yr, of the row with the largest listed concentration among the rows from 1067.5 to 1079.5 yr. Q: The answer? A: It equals 1069 yr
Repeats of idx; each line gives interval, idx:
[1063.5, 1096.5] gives 1066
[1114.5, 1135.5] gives 1116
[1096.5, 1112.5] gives 1107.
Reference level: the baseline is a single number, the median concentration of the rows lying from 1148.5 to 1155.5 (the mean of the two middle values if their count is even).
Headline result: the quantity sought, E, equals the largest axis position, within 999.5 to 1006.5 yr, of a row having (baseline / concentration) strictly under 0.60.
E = 1006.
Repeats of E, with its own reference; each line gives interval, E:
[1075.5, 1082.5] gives 1082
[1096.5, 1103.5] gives 1103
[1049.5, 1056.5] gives 1056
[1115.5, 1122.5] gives 1116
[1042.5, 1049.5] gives 1049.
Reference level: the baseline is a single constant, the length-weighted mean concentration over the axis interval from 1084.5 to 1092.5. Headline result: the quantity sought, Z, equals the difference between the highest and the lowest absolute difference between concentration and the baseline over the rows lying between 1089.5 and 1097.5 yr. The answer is 22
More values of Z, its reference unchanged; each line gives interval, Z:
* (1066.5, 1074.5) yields 35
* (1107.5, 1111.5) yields 27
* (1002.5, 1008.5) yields 21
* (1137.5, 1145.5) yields 39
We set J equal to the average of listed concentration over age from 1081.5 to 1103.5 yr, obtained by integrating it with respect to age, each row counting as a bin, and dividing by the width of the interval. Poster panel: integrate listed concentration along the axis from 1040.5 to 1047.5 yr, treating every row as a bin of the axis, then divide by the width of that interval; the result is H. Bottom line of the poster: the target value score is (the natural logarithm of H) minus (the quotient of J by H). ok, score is 5.11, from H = 456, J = 461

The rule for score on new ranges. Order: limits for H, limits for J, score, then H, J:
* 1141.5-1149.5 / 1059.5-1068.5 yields 3.84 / 286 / 520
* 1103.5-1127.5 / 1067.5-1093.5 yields 4.86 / 410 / 476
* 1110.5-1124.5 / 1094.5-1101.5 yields 4.81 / 396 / 462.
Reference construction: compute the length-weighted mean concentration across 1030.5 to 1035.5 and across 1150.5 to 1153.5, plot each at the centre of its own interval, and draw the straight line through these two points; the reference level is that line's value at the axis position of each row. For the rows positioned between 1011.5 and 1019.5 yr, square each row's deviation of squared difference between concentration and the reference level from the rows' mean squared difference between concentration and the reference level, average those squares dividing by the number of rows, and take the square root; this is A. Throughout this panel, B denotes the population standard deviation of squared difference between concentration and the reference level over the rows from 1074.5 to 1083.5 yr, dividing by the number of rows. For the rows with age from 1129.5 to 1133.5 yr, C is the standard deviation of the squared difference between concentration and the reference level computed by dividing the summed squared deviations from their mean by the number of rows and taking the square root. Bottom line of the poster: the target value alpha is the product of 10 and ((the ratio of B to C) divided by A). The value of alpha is 0.0055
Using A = 6991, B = 5836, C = 1509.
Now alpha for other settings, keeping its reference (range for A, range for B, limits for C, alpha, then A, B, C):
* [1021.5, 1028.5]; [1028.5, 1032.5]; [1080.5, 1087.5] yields 0.0000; 4898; 41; 3839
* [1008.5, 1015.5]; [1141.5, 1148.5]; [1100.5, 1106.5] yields 0.0012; 6404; 2250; 2997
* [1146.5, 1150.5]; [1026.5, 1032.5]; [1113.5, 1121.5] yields 0.0025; 398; 468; 4767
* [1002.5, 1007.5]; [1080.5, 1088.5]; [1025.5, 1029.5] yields 0.0203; 2386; 3813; 786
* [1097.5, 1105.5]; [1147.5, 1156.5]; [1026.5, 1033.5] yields 0.0013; 3049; 177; 442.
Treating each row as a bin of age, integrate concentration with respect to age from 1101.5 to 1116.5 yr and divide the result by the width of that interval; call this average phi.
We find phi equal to 440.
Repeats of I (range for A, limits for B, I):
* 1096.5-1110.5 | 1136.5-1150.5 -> 2260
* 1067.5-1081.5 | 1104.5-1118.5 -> 839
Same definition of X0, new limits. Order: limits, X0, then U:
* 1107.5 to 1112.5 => 0.0059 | 421.3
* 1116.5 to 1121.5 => 0.0068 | 368.9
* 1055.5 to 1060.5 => 0.0045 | 552.4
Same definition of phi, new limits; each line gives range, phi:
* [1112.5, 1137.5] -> 376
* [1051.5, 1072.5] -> 533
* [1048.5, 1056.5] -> 569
